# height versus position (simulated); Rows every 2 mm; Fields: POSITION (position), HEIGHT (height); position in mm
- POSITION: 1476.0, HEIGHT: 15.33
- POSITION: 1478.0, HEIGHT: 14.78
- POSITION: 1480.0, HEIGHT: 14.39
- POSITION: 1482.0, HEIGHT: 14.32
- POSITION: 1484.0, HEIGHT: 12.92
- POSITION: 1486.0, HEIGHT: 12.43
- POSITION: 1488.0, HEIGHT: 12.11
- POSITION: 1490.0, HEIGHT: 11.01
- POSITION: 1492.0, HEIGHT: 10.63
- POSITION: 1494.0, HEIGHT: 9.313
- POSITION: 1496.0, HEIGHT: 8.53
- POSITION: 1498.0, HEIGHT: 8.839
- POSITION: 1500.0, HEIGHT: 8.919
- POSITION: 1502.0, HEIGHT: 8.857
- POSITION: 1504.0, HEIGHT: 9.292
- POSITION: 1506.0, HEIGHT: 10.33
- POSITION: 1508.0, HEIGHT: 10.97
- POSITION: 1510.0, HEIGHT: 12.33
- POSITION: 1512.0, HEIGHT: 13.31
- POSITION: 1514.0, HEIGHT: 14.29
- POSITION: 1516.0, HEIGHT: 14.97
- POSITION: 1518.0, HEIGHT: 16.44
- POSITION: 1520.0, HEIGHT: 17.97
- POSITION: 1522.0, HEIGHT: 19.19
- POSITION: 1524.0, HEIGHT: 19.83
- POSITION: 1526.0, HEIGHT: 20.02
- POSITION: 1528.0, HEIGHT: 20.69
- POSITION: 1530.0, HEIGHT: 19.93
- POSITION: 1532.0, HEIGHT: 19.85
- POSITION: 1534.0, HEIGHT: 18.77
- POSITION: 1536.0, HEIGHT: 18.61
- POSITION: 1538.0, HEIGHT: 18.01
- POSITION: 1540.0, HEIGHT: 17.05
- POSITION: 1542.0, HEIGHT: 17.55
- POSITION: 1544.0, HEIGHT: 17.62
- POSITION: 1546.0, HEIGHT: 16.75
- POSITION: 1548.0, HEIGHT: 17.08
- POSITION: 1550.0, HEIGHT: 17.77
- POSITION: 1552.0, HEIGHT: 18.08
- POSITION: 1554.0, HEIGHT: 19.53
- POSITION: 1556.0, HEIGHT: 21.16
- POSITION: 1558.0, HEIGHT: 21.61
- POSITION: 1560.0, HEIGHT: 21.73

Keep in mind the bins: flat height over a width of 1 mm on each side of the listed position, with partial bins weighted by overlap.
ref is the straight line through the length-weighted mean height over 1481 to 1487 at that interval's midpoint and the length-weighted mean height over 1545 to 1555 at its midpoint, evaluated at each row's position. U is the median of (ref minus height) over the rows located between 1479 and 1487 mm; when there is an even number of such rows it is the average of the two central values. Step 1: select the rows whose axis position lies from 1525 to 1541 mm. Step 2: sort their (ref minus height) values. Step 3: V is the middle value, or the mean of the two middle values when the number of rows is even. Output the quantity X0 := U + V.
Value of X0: -3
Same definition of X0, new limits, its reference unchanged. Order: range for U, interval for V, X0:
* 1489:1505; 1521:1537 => 2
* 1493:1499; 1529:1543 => 4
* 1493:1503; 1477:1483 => 4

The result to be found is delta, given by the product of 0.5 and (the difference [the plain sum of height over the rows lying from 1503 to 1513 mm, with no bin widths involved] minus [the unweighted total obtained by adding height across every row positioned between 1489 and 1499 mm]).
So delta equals 4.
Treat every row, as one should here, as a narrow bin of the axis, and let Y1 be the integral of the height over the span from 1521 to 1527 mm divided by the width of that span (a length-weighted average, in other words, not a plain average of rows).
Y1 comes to 19.7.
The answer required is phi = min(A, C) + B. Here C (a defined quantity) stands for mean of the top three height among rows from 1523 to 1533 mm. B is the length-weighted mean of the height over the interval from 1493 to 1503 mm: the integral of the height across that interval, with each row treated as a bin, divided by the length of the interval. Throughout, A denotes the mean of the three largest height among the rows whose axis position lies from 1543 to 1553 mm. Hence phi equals 26.7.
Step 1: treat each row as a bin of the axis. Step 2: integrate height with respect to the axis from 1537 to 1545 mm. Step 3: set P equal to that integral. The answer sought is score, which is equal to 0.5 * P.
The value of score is 70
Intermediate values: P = 140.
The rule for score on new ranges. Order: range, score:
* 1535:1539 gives 37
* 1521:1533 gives 120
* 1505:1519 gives 93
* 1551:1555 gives 38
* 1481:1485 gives 27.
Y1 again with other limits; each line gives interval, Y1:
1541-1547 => 17.3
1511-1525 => 16.6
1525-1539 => 19.4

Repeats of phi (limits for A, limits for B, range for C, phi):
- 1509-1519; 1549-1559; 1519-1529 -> 34.9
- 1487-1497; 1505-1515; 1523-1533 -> 23.5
